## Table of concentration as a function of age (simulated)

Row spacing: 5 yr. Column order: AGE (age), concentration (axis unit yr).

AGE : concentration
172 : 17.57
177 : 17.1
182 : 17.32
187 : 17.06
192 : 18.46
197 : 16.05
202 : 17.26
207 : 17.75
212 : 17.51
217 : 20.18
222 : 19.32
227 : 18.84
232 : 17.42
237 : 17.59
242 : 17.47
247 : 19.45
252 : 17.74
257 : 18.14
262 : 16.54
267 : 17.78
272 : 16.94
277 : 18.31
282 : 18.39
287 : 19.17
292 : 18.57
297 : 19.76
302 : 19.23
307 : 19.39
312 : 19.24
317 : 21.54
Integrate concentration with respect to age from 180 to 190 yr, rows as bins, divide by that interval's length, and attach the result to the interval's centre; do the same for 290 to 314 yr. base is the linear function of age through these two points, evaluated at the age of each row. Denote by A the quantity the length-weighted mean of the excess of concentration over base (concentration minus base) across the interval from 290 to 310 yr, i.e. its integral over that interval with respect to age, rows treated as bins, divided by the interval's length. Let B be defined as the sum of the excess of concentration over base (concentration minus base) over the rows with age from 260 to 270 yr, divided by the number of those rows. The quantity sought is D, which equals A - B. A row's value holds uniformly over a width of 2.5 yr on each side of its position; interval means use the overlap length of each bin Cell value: 1.5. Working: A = 0.0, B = -1.4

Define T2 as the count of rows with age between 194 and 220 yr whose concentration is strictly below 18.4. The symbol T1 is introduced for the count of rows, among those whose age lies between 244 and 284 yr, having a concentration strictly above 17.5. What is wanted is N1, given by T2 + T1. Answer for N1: 10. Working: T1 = 6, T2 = 4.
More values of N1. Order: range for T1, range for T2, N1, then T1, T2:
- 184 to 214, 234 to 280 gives 11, 3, 8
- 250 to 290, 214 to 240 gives 8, 6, 2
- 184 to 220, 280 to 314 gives 5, 4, 1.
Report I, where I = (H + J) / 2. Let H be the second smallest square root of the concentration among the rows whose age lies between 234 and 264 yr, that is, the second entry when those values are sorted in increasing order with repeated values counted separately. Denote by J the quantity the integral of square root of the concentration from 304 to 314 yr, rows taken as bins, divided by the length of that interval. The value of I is 4.29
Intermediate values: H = 4.18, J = 4.39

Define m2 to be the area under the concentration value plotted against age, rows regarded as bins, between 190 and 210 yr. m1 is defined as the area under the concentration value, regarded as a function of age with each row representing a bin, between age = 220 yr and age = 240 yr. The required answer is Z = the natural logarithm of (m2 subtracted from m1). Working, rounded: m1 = 365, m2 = 347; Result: 2.88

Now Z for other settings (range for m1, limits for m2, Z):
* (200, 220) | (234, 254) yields 1.24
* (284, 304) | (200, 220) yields 2.93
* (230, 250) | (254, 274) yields 2.52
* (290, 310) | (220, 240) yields 3.00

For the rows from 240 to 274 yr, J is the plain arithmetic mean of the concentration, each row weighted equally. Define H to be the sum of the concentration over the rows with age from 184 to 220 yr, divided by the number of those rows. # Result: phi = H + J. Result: 35.5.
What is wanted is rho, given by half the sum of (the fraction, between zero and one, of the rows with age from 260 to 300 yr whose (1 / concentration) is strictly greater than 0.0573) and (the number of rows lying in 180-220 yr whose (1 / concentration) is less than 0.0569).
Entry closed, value 1.6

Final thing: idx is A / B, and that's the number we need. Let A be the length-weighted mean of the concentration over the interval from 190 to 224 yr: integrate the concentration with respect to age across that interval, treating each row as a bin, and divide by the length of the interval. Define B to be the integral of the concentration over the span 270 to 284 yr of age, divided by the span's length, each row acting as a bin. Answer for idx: 1.01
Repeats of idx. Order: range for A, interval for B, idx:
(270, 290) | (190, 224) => 1.01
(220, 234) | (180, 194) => 1.05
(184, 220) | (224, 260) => 0.98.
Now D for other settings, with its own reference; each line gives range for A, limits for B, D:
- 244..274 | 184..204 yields -0.5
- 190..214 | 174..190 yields -0.1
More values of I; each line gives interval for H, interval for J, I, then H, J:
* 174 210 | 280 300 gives 4.24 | 4.13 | 4.36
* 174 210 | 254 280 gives 4.16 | 4.13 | 4.19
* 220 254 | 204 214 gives 4.19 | 4.18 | 4.20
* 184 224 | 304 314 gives 4.26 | 4.13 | 4.39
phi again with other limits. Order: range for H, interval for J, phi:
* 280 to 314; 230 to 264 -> 36.9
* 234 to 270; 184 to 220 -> 35.6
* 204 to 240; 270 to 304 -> 37.0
